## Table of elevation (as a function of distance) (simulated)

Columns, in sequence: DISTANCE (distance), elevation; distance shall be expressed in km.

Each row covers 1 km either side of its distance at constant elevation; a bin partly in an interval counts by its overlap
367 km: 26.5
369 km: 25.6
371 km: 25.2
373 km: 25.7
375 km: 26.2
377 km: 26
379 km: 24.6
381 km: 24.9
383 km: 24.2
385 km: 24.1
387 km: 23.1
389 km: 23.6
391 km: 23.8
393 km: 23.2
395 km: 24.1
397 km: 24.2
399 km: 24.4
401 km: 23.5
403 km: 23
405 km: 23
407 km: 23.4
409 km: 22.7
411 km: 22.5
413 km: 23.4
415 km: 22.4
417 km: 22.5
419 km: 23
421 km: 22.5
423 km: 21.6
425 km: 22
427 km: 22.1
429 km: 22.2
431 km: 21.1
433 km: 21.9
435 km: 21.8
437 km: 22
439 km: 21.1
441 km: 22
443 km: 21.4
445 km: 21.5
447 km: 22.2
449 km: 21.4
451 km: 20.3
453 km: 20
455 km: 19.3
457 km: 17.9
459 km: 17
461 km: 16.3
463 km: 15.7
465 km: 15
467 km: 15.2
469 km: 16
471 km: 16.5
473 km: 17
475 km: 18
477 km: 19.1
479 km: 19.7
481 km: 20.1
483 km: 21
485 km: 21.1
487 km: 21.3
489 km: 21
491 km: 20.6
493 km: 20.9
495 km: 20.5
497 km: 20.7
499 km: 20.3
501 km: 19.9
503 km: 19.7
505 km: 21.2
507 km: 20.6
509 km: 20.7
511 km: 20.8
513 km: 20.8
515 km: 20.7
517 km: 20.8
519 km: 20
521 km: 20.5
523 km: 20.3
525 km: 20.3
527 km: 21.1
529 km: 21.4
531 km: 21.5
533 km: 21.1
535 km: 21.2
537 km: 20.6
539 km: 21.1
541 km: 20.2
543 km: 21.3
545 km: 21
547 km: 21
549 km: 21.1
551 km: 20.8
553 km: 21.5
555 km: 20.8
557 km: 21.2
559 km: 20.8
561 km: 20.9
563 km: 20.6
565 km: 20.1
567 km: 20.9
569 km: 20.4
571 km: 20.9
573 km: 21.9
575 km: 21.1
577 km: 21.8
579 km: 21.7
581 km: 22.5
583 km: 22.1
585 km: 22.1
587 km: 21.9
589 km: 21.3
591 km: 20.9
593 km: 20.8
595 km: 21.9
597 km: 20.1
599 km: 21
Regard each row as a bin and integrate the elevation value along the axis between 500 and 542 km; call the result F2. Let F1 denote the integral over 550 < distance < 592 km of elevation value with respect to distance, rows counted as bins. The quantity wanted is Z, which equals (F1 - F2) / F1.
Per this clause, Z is 0.03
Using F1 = 892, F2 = 869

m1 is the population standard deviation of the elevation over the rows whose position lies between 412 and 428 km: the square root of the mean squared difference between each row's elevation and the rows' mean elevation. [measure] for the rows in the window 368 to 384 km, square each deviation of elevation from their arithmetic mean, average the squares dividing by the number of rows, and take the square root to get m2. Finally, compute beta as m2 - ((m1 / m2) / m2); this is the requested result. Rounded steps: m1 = 0.53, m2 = 0.7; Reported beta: -0.6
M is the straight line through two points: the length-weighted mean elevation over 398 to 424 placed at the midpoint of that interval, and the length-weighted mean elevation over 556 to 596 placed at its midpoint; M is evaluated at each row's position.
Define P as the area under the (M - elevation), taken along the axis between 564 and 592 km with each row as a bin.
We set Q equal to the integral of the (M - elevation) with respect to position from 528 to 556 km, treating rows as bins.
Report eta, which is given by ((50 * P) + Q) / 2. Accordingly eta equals -83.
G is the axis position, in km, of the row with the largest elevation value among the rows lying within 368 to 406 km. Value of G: 375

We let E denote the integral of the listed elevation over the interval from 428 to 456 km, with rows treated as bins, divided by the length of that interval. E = 21.3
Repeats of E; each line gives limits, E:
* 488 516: 20.6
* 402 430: 22.6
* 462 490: 18.3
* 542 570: 20.9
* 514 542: 20.8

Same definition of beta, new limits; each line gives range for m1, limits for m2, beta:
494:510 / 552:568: -2.6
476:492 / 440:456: 0.2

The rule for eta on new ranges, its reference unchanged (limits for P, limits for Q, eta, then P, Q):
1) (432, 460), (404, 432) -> 1315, 52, 11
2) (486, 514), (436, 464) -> 1014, 39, 75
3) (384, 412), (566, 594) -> -302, -12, -6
